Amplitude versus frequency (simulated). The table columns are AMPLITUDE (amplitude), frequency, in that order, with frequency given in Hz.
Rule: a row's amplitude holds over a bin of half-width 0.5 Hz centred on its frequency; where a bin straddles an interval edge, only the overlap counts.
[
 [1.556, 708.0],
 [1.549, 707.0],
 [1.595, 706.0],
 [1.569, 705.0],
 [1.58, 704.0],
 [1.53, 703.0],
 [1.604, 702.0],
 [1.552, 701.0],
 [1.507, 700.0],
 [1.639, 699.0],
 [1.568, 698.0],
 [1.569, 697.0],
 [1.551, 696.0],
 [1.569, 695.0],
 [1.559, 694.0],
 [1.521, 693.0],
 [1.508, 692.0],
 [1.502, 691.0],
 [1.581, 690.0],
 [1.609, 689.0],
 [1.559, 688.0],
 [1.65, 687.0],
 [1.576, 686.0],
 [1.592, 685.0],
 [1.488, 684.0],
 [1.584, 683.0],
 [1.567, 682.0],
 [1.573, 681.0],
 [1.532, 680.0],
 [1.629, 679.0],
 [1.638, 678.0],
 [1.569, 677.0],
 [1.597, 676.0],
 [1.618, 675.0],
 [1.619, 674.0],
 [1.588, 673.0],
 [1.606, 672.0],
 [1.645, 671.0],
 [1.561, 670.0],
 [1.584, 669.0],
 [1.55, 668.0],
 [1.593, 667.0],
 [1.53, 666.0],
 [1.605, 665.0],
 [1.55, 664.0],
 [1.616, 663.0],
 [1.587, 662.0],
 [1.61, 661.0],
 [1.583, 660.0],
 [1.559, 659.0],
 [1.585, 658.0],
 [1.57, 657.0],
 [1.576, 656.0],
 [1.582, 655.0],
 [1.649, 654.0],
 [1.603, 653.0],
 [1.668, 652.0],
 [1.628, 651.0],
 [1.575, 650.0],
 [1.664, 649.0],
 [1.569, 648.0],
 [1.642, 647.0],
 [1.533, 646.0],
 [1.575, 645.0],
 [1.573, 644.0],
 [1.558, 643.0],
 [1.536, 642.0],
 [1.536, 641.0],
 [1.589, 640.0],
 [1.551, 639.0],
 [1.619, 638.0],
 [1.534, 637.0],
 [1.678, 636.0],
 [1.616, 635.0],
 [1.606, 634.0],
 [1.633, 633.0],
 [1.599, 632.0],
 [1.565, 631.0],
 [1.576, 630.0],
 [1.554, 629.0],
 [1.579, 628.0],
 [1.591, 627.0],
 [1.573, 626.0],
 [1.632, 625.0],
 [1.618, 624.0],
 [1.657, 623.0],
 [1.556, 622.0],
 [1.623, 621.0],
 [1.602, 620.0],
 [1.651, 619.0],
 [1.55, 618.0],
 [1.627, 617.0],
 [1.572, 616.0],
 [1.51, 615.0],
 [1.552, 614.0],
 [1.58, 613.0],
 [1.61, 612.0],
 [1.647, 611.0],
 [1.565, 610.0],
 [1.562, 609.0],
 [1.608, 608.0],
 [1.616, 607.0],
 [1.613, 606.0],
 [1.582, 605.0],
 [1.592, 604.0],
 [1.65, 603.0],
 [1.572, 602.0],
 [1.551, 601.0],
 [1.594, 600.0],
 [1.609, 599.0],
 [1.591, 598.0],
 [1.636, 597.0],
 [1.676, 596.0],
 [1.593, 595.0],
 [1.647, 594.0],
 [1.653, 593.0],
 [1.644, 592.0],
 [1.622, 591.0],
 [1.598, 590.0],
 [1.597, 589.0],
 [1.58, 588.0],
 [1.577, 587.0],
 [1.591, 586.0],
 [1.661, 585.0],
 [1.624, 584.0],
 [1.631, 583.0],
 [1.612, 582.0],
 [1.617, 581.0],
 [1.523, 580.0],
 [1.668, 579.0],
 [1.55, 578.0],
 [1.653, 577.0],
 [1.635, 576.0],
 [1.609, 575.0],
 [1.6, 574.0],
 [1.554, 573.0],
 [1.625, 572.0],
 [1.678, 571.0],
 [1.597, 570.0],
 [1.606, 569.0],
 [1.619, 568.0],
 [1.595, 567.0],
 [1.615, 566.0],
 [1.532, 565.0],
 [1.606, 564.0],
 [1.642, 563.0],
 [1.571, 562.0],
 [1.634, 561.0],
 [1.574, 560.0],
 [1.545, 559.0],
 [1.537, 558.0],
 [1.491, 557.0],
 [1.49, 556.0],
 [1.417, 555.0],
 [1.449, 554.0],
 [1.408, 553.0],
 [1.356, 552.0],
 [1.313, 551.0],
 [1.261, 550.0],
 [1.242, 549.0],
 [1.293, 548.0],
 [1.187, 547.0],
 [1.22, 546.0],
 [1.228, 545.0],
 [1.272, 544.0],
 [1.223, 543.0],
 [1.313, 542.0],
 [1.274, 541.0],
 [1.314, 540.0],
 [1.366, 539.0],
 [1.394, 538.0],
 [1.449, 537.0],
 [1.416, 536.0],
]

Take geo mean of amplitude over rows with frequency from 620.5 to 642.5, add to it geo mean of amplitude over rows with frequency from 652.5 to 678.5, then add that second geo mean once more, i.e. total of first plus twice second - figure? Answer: 4.77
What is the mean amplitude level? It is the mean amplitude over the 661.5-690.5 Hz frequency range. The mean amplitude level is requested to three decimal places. 1.586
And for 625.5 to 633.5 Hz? 1.584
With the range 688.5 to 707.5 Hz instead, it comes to 1.561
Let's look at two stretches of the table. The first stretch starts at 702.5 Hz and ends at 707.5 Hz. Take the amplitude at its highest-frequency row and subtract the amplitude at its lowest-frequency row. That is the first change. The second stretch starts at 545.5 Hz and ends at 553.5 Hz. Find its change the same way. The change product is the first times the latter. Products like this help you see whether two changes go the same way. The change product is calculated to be 0.0036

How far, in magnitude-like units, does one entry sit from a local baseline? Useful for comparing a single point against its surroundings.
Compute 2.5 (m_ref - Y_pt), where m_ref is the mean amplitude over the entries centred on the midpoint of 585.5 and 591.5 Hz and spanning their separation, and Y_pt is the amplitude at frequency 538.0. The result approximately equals 0.50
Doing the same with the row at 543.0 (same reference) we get 0.93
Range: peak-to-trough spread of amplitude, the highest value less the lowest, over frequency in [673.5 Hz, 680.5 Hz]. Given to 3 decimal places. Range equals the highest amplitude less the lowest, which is 0.106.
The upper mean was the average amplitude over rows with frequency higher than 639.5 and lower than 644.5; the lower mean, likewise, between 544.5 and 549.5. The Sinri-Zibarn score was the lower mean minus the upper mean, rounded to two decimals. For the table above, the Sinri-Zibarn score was -0.32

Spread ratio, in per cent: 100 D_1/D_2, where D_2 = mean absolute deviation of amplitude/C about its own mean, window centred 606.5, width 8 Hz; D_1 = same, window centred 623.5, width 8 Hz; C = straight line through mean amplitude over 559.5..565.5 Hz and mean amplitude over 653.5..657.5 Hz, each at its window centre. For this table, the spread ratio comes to 112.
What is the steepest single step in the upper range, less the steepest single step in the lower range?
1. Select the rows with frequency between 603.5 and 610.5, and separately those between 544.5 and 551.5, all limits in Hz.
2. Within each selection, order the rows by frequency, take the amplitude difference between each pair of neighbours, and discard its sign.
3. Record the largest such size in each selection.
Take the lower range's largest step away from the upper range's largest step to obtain -0.060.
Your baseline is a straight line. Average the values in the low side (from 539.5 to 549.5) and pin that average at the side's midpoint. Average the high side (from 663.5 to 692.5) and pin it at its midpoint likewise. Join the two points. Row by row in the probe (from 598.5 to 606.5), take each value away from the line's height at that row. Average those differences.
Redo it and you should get -0.20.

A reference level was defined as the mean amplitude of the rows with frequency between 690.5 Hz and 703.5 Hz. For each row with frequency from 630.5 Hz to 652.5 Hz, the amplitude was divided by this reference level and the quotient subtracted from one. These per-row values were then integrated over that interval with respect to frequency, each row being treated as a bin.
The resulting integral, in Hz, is -0.58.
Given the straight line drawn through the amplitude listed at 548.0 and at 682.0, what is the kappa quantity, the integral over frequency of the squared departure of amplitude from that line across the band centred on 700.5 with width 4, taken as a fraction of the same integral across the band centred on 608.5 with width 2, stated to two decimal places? 0.24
